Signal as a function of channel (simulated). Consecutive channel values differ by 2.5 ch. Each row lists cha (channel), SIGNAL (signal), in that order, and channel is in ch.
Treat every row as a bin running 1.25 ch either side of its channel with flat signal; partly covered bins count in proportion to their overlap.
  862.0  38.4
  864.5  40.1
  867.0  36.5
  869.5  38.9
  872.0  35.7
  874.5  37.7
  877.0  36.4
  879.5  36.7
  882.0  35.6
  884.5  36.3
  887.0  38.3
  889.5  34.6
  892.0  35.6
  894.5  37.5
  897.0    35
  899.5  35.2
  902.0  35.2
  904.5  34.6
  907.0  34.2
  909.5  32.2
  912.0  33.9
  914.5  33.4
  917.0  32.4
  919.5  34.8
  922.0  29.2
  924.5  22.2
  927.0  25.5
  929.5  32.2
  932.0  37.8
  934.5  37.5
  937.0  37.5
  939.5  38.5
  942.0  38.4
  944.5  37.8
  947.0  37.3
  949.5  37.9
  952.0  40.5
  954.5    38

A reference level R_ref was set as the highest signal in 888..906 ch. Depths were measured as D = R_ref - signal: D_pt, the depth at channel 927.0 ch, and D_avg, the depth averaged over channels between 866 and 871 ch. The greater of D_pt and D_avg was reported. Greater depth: 12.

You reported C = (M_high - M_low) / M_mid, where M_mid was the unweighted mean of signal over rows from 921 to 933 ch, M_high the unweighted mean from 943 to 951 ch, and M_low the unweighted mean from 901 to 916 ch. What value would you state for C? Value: 0.13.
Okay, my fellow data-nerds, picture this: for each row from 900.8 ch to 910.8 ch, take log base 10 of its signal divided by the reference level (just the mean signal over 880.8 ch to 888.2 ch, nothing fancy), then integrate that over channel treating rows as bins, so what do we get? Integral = -0.3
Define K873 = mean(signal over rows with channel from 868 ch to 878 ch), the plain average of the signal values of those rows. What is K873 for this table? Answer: 37.2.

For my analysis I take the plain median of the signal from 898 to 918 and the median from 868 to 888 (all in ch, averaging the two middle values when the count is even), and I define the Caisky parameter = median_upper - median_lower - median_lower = -39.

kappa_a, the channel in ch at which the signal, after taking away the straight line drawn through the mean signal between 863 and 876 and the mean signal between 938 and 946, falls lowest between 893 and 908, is 907.0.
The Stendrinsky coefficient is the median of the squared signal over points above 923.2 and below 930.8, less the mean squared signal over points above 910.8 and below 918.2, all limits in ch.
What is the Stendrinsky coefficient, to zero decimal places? -455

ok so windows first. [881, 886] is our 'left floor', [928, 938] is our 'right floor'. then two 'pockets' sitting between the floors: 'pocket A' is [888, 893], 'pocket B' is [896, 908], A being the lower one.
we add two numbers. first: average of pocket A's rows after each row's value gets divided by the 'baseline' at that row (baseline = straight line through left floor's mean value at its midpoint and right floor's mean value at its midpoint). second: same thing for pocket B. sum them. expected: 1.94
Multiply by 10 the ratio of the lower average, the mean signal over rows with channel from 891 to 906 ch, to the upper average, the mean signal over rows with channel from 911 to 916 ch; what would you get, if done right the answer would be 10.6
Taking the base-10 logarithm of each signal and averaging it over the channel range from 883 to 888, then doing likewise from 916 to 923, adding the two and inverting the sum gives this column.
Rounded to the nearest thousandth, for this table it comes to 0.325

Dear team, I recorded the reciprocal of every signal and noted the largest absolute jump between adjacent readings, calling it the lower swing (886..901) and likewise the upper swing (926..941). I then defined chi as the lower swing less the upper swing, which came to -0.0054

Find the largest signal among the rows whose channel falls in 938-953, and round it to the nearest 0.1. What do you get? 40.5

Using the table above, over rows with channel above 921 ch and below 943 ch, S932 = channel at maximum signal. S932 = 939.5 ch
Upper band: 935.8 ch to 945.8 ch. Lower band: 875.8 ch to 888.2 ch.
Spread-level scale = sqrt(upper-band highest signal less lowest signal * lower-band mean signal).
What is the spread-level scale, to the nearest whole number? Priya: 6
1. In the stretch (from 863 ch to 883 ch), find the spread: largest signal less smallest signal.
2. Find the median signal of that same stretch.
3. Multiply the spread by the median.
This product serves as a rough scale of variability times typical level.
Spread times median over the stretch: 165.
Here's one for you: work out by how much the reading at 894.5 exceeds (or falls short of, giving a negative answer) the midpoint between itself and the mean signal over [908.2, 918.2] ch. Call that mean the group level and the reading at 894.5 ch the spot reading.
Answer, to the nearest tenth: 2.3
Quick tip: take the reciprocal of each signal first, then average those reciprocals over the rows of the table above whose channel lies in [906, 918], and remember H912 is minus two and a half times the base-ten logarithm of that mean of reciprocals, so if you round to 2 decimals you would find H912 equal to 3.80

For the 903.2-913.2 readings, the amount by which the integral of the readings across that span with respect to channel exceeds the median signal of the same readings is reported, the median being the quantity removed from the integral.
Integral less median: 303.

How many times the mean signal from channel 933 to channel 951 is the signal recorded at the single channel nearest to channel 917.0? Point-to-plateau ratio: 0.86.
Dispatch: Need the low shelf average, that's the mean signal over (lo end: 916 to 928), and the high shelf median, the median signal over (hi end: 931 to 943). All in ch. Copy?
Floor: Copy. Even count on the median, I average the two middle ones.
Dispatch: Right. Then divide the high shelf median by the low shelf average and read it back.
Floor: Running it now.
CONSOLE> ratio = 1.31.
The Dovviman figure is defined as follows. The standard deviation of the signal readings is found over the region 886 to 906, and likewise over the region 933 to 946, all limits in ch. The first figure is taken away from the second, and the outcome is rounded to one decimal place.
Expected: -0.9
